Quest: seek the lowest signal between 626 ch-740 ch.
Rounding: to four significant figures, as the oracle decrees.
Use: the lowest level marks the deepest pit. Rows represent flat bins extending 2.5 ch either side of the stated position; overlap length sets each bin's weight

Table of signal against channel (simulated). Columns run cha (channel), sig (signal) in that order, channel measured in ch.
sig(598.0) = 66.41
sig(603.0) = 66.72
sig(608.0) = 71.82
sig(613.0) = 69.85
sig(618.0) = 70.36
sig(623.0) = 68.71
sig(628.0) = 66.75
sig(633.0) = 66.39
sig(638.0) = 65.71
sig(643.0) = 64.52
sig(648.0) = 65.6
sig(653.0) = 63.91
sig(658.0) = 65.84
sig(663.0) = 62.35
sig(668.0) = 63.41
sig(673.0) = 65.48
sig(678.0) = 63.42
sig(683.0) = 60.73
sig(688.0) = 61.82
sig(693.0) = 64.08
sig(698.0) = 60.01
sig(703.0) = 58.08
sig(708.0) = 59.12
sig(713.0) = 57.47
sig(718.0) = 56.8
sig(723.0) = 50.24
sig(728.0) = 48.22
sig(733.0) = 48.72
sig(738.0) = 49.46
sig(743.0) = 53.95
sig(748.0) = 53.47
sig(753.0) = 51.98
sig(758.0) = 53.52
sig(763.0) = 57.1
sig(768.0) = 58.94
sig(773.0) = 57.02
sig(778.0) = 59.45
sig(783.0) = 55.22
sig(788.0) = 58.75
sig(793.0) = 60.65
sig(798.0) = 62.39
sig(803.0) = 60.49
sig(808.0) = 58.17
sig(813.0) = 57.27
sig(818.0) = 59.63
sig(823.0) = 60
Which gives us 48.22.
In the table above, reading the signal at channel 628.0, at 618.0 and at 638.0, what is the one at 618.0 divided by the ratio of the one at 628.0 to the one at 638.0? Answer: 69.3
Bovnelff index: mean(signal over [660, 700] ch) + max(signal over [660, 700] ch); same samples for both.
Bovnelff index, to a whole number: 128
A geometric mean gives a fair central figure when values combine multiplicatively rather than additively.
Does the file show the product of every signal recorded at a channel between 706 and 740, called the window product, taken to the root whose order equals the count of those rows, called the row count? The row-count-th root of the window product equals 53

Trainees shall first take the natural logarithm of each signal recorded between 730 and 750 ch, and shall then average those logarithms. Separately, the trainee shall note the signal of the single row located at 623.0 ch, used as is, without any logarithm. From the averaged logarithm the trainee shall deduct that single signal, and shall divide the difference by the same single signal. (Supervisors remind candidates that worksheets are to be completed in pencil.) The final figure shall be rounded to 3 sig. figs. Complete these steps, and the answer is -0.943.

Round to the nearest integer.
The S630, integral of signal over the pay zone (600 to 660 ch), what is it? 4031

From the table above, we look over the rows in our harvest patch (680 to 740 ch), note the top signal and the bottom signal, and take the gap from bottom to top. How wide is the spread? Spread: 15.9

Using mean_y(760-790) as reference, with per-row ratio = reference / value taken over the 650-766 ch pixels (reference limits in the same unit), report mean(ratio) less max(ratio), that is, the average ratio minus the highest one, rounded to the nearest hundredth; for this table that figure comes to -0.19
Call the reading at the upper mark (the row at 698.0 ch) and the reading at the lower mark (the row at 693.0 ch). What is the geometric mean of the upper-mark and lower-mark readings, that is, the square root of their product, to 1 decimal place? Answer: 62.0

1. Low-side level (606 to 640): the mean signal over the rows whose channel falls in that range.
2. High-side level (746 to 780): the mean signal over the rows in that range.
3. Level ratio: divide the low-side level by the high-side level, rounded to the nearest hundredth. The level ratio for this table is 1.23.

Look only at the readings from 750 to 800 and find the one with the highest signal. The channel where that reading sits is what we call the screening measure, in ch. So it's 798.0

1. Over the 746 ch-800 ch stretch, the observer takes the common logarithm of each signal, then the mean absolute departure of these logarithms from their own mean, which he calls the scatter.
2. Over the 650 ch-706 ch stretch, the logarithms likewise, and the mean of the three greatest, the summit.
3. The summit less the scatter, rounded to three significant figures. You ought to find 1.79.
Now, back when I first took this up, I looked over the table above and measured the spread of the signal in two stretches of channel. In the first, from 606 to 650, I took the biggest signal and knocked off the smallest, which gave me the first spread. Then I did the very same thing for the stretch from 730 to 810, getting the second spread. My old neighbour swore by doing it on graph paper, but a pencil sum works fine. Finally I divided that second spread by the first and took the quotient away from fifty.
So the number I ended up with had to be 48.1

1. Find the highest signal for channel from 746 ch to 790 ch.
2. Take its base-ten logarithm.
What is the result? 1.77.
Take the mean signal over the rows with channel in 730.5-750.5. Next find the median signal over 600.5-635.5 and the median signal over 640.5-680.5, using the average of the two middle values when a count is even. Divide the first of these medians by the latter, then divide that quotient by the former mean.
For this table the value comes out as 0.0208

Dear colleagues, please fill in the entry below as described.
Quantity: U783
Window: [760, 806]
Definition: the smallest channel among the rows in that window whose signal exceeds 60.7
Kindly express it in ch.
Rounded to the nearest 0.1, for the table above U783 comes 798.0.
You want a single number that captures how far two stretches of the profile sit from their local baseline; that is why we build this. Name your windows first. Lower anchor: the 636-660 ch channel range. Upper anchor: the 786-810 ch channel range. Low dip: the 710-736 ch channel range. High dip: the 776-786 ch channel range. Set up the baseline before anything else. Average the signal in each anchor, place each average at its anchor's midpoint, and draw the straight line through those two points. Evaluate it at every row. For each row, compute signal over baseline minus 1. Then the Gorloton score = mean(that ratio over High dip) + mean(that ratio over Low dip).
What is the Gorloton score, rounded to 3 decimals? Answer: -0.220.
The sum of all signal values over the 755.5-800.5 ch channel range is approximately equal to 523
